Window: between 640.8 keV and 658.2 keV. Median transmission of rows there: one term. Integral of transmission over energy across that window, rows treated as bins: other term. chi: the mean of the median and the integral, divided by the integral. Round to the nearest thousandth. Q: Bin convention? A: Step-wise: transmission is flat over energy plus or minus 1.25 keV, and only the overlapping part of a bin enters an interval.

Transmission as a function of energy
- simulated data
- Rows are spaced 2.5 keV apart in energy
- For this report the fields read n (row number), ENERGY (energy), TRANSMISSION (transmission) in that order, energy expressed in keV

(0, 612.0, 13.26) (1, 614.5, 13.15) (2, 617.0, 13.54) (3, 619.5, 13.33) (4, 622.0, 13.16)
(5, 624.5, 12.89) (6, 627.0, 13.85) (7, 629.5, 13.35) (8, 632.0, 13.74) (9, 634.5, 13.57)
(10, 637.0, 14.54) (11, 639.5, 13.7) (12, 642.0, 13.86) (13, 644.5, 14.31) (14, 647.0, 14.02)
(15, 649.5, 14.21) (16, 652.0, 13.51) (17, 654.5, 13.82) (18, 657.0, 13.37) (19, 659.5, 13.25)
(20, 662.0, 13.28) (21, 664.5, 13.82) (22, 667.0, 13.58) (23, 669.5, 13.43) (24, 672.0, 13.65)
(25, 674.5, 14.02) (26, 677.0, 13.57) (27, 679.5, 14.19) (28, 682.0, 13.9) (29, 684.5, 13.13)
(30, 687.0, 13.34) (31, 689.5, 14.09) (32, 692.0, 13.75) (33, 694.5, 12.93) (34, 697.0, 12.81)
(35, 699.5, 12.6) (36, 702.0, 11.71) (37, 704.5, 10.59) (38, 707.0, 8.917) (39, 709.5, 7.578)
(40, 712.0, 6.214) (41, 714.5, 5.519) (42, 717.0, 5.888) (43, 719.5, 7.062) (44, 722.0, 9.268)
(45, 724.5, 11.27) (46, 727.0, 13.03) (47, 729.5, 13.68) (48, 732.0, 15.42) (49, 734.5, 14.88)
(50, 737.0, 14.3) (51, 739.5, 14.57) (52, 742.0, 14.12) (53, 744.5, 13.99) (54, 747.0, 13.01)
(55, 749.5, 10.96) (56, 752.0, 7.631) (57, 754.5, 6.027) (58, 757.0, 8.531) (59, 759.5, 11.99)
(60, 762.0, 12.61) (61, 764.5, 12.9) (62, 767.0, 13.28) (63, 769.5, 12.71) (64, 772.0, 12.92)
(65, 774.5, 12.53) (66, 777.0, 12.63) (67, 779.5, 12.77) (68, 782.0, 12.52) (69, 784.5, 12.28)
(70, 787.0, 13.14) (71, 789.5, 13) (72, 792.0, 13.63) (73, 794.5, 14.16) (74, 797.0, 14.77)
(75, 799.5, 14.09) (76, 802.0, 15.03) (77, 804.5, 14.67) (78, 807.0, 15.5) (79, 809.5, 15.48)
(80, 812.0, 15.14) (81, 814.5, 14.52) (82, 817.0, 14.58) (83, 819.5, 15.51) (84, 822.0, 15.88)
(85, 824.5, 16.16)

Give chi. 0.529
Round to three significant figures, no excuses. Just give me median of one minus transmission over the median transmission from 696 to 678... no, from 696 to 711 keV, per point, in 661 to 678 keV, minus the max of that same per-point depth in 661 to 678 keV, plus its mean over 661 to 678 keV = -0.249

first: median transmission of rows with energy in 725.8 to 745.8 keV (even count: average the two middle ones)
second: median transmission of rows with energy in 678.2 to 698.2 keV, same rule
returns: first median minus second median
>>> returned 1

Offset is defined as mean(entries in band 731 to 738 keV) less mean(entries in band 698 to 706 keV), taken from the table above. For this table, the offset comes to 3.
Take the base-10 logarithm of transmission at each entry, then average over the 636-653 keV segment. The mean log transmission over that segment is 1.15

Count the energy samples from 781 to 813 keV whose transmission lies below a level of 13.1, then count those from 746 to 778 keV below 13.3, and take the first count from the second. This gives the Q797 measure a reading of 10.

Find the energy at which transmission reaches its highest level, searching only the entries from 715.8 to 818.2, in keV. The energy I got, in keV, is 807.0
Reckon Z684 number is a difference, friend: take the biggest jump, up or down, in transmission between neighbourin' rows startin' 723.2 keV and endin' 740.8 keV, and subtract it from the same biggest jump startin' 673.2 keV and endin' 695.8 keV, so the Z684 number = -0.9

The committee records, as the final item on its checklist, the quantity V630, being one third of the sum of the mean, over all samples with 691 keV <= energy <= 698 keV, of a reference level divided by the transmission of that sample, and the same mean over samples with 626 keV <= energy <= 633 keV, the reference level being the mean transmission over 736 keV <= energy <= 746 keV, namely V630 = 0.71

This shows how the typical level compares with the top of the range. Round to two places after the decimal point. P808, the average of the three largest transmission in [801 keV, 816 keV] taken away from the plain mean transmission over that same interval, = -0.32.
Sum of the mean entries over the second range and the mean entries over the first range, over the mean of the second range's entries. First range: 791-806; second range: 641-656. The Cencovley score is 2.03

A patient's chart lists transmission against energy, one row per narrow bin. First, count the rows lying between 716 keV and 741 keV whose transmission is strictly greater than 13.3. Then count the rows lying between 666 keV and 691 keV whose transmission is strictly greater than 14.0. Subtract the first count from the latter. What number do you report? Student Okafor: -2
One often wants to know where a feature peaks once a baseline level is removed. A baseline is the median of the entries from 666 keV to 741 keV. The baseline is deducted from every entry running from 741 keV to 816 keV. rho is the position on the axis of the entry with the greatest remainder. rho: 807.0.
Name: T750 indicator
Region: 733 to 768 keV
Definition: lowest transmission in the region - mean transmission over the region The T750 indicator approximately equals -6.0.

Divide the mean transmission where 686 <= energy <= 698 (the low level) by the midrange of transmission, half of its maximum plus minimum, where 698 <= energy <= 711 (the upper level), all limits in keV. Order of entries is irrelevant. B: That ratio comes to 1.33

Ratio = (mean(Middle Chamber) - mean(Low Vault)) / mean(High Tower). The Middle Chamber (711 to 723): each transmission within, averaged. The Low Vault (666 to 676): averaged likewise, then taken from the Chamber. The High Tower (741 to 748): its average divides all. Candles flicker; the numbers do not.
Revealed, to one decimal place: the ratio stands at -0.5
